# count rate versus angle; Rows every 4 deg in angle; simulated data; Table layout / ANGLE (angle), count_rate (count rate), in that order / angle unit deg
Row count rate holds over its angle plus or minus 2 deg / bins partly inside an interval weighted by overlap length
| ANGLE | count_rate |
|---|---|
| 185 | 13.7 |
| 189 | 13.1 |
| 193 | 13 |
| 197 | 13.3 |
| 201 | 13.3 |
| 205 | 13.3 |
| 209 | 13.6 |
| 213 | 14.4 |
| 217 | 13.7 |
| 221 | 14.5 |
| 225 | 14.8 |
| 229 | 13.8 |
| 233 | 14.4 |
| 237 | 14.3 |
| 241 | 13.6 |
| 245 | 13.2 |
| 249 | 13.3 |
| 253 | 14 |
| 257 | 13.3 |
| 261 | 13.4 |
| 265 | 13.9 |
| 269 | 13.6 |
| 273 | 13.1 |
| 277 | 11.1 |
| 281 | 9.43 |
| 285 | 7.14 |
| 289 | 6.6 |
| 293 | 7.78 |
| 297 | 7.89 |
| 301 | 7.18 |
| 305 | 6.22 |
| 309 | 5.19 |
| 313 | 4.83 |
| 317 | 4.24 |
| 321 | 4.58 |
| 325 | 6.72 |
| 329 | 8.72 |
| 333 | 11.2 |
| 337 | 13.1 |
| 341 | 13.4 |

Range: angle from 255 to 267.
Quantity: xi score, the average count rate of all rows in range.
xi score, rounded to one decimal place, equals 13.5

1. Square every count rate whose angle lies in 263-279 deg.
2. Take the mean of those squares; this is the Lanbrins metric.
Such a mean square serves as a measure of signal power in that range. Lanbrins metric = 168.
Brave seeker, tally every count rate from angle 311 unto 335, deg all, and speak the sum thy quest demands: 40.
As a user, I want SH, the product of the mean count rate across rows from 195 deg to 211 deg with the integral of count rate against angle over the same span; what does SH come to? 2862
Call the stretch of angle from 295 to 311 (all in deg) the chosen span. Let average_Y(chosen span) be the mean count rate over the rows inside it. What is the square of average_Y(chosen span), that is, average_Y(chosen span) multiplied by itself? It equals 44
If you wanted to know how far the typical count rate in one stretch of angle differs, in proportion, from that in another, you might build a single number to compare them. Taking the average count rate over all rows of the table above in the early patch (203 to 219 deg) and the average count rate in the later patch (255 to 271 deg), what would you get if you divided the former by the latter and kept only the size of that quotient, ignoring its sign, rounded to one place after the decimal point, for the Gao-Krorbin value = 1.0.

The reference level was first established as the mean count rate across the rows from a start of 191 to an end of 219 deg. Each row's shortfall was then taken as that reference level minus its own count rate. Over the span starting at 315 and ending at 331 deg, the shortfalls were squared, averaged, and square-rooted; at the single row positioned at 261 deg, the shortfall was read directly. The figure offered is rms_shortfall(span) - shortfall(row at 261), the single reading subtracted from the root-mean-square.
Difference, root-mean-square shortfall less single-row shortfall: 7.6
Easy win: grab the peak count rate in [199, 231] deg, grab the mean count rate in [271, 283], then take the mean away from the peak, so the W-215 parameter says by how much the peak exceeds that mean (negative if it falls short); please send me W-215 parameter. 3.6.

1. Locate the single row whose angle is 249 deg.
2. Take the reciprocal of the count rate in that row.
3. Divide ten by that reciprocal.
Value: 133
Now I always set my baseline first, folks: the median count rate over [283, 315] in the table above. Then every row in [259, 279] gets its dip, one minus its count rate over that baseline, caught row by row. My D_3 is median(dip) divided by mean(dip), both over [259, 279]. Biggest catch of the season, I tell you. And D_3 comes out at 1.06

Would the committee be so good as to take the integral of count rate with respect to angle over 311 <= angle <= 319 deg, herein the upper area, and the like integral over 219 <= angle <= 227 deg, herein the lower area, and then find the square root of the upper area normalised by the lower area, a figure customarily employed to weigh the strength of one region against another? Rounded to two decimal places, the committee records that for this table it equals 0.56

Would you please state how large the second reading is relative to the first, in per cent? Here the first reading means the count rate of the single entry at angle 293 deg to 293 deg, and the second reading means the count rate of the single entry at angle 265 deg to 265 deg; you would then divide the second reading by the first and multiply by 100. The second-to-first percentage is 179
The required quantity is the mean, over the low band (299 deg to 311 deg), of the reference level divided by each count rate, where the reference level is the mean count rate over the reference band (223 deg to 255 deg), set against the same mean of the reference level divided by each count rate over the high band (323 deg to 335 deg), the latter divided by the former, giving 0.72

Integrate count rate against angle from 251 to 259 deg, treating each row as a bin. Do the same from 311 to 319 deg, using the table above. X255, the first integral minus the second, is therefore 73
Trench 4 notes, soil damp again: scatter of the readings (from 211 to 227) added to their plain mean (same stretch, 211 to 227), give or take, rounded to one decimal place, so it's 14.8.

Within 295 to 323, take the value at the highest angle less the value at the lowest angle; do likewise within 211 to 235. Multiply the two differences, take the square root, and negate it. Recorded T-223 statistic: 0.0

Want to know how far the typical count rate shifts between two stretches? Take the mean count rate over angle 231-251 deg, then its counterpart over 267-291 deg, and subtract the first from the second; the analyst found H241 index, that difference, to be -4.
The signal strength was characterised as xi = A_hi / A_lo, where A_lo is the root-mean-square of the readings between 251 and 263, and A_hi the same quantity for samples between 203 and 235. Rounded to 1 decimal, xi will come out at 1.0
